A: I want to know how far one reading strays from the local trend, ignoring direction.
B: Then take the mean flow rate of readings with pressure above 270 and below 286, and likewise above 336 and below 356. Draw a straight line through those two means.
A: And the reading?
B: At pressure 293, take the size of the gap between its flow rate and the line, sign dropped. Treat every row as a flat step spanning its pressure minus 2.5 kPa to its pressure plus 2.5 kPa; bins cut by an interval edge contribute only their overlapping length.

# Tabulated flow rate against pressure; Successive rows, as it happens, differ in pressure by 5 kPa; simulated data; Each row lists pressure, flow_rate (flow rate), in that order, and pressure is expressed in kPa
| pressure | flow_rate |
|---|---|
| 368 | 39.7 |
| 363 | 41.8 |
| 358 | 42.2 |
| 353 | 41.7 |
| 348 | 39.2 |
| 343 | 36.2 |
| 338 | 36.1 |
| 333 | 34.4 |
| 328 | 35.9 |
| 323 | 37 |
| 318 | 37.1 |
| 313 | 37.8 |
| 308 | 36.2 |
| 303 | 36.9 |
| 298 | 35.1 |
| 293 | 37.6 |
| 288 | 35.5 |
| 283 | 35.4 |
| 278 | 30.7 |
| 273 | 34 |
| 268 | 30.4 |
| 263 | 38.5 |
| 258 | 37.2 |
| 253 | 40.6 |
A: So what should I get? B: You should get 3.1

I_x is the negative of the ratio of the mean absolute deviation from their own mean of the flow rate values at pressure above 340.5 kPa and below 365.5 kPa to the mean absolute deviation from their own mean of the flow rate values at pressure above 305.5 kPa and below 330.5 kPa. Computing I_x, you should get -3.4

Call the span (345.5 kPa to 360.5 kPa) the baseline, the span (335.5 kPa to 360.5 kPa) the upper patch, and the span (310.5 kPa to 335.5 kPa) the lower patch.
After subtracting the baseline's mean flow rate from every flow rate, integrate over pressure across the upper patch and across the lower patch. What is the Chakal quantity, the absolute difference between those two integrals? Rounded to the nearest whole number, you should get 66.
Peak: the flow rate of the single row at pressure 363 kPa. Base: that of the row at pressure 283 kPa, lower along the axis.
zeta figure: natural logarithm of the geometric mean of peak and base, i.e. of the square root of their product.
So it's 3.65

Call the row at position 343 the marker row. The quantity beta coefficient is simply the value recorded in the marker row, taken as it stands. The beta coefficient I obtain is 36.2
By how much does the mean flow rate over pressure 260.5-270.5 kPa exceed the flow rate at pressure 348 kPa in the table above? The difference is -5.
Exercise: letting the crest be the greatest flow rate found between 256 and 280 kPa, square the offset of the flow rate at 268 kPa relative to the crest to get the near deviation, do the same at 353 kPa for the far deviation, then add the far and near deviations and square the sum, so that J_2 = 5753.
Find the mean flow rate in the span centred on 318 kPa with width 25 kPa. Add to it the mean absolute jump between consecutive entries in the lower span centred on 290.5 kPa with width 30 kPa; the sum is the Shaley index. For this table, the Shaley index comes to 39.0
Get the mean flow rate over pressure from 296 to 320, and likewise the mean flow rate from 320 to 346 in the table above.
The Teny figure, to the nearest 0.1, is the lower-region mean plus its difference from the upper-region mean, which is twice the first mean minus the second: 37.3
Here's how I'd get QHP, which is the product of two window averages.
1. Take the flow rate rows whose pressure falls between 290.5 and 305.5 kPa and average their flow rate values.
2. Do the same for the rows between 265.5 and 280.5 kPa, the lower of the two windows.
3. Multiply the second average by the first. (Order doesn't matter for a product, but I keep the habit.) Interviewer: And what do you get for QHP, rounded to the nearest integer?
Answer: 1158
